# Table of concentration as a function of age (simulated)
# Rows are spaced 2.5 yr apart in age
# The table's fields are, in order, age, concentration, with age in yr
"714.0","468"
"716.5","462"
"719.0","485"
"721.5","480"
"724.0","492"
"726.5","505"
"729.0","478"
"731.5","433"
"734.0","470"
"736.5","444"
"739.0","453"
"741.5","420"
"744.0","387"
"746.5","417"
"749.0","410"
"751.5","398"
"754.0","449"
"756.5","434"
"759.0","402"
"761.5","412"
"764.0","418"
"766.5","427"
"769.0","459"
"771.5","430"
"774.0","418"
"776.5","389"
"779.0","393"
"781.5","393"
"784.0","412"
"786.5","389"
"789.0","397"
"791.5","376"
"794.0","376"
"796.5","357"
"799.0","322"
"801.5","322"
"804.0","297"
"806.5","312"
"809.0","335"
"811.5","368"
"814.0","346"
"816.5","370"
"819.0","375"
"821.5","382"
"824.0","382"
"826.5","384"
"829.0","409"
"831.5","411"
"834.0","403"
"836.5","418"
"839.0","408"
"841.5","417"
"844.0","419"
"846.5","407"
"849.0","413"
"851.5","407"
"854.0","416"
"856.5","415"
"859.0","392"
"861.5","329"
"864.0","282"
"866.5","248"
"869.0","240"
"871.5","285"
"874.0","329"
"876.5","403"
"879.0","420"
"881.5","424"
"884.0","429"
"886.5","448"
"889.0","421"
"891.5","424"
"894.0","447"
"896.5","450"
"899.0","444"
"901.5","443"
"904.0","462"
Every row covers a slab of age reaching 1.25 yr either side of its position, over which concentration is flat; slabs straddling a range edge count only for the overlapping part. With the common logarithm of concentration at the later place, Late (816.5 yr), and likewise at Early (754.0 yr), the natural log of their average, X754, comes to 0.959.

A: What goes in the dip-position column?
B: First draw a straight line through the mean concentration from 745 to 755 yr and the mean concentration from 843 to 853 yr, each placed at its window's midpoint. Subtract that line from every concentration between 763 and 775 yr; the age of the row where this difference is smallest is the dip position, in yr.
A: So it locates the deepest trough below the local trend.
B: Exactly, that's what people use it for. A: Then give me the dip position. 764.0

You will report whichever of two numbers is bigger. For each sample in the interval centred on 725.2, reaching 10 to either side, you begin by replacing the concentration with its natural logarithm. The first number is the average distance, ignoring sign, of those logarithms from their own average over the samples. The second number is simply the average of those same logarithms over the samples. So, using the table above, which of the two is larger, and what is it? 6.16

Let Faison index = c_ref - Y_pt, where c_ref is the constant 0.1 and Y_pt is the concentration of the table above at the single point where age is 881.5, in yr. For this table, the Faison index -424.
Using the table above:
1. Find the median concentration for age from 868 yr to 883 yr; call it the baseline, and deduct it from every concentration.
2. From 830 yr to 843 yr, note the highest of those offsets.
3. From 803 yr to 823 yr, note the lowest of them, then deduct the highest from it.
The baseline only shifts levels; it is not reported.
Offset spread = -121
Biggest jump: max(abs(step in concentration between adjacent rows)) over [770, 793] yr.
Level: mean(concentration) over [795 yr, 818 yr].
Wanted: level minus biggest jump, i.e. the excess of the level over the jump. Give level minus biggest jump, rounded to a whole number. 308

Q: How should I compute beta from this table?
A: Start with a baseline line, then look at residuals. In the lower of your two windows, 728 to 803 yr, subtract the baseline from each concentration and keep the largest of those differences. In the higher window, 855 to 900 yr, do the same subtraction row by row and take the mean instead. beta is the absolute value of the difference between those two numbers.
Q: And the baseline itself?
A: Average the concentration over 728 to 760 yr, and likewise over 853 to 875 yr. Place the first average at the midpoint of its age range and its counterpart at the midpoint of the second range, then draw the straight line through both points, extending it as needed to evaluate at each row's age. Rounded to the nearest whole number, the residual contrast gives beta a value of 15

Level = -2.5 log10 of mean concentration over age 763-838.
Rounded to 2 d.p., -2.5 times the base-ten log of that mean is -6.46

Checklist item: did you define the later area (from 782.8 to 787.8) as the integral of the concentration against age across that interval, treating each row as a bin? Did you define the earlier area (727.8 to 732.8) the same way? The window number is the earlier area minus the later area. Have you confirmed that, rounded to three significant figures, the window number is 275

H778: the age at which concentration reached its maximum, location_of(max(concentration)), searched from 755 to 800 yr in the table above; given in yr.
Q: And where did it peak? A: 769.0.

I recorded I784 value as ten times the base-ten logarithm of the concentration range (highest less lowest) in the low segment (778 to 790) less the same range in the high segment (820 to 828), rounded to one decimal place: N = 13.2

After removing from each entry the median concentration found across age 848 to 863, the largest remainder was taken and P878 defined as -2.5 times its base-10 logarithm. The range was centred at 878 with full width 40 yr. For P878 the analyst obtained -4.0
